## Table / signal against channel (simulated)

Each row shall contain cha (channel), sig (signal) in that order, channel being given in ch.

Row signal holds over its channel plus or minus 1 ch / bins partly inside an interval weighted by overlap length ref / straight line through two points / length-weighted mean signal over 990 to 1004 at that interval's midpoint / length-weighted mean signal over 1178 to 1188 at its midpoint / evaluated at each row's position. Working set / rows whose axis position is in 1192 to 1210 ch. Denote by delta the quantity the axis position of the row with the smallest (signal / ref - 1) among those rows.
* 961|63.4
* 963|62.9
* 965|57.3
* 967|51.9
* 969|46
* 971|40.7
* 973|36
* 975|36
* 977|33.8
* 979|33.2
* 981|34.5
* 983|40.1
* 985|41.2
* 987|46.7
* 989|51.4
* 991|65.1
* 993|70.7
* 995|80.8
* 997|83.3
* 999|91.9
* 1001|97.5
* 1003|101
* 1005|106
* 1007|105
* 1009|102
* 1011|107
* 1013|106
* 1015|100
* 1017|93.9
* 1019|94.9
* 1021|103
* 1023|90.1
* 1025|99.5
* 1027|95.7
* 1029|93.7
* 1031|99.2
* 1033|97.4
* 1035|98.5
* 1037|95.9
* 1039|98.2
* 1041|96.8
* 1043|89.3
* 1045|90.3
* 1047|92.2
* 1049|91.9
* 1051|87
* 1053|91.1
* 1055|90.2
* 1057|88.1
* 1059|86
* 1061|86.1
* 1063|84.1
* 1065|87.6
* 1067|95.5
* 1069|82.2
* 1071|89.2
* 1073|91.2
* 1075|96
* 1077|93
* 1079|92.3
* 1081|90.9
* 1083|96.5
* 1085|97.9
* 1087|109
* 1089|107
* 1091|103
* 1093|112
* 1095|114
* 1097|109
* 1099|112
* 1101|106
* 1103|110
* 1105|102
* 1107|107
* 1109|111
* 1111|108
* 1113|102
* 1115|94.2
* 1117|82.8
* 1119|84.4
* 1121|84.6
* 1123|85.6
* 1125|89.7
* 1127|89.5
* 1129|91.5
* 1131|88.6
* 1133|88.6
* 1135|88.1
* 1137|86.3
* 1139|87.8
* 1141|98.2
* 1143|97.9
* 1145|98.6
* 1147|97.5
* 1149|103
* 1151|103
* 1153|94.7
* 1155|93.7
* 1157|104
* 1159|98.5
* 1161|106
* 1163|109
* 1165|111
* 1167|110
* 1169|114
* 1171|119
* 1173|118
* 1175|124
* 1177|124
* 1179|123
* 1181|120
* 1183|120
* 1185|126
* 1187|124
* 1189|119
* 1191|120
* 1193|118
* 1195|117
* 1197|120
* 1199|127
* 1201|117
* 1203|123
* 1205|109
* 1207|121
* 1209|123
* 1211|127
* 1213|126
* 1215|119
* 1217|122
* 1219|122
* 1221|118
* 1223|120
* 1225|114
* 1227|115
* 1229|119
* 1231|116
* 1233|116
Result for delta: 1205 ch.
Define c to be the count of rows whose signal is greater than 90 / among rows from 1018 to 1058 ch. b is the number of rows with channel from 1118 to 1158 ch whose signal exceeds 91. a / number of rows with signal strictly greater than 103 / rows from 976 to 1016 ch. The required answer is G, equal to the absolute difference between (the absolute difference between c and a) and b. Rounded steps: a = 4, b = 10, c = 17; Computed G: 3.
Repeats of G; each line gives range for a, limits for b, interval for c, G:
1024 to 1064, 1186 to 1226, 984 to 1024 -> 7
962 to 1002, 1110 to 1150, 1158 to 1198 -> 11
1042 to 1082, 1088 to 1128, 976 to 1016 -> 5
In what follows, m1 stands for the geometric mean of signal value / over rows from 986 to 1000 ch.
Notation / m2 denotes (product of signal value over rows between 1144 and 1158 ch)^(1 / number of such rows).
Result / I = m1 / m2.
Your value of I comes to 0.7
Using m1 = 68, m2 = 99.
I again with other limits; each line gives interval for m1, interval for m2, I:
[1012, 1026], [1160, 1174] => 0.9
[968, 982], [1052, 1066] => 0.4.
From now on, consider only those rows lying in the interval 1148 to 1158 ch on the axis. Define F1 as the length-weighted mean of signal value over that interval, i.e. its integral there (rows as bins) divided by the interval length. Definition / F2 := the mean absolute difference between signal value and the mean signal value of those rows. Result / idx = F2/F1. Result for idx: 0.044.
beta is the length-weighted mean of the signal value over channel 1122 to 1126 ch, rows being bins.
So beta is 88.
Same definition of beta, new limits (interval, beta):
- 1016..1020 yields 94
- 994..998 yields 82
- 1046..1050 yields 92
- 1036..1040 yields 97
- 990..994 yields 68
